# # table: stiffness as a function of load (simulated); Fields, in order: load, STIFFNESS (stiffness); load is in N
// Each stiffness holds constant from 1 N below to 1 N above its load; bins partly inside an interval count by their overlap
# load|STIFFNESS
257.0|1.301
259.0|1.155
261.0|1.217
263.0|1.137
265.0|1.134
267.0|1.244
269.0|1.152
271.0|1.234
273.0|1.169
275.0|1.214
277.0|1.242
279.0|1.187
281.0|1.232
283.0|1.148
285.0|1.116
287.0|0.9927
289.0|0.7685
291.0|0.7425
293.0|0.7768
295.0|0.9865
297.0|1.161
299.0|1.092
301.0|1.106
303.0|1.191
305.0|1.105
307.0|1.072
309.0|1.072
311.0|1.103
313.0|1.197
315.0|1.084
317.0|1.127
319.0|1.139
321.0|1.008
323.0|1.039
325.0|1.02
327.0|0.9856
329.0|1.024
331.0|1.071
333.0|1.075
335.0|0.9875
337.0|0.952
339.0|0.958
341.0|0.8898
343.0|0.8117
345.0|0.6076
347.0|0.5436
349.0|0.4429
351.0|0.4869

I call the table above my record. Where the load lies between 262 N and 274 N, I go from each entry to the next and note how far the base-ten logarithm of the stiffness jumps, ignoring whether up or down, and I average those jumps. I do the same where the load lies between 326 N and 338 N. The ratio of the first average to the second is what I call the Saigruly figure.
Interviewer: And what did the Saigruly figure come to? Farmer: 1.4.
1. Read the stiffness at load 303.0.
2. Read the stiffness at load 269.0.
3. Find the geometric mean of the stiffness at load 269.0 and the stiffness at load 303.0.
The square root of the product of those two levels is 1.17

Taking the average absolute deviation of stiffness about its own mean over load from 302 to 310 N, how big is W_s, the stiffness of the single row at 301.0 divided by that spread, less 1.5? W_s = 26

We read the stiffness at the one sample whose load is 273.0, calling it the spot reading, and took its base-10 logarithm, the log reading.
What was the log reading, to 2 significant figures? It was 0.068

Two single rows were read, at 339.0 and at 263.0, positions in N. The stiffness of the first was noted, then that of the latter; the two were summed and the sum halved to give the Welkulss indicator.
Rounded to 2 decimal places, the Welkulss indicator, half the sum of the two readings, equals 1.05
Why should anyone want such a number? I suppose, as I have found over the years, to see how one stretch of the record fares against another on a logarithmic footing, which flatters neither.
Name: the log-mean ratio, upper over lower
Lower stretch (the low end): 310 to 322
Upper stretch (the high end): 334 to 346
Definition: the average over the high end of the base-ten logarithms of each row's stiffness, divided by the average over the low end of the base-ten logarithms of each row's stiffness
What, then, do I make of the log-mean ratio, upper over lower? -1.5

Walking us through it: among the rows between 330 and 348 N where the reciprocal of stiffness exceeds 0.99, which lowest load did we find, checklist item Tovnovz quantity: 335.0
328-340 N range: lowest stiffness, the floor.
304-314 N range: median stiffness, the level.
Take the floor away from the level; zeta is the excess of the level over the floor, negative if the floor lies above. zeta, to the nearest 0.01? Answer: 0.15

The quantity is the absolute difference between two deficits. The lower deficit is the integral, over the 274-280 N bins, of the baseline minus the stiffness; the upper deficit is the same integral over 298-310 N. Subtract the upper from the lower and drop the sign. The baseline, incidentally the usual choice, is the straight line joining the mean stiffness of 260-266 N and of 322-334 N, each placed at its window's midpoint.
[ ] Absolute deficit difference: 0.2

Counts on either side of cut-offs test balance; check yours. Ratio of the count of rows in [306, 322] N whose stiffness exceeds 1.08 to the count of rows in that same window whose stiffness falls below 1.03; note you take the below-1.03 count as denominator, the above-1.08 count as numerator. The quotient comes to 5.0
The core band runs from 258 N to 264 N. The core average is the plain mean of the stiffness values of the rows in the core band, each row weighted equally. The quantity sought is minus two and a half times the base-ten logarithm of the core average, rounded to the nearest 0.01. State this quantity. -0.17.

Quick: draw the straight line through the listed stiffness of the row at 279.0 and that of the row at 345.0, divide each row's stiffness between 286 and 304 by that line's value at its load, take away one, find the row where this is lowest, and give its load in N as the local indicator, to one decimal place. 291.0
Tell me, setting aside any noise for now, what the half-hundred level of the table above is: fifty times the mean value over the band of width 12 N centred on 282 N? 58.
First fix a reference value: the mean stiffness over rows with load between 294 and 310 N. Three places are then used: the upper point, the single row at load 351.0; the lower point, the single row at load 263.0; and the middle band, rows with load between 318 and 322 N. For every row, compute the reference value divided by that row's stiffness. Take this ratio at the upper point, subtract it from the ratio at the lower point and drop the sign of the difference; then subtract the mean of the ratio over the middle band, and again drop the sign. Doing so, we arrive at 0.26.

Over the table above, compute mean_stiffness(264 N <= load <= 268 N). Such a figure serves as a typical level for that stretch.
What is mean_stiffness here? 1.19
